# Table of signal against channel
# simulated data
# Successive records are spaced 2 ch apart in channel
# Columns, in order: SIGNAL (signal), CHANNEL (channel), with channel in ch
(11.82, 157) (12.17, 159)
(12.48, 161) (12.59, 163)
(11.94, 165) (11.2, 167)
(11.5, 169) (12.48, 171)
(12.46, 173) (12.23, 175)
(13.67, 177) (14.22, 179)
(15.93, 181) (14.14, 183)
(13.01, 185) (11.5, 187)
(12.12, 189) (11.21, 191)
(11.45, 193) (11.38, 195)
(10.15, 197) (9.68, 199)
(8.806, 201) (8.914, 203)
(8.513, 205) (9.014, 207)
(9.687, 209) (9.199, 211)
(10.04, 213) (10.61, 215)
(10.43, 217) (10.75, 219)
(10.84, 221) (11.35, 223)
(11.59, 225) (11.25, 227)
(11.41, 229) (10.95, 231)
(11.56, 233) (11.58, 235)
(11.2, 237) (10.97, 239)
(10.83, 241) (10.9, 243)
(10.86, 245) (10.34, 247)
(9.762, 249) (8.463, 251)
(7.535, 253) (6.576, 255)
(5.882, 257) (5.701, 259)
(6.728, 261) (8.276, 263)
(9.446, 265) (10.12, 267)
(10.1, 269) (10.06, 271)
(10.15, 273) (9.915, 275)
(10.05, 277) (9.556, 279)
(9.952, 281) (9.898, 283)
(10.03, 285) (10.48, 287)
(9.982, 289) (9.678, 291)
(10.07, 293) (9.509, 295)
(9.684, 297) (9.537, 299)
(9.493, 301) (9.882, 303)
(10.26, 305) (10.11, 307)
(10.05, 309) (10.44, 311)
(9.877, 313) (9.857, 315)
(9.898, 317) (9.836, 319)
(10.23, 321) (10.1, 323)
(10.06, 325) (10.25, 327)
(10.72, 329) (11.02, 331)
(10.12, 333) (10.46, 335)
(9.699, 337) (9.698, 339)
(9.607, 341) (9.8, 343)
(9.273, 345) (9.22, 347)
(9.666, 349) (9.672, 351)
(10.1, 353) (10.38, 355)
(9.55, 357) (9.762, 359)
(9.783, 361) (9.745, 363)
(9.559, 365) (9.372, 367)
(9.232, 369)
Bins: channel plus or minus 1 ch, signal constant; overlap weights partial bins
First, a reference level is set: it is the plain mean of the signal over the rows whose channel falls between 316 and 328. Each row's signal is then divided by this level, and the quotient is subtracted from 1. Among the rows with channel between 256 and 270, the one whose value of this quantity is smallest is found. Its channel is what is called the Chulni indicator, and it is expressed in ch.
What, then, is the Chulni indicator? 267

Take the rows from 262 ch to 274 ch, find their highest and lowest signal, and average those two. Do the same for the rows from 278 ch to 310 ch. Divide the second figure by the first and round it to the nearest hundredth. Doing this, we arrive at 1.08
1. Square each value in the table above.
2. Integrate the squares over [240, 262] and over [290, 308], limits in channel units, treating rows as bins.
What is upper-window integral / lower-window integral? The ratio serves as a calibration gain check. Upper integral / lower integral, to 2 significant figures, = 1.0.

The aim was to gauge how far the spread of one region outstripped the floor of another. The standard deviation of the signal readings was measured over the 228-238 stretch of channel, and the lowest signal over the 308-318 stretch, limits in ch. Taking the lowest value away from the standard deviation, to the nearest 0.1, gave -9.6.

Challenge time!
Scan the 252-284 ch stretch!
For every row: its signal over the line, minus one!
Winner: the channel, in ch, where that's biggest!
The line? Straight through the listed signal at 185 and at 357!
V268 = 273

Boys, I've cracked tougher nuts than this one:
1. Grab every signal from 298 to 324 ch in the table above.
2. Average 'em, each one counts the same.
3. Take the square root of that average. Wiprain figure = 3.16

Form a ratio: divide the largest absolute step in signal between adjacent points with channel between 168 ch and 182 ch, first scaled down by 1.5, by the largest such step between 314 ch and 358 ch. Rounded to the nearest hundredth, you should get 1.27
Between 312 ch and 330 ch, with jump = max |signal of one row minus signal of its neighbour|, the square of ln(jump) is 0.57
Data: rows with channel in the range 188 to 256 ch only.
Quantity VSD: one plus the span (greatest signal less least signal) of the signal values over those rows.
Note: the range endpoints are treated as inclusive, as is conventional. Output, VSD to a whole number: 7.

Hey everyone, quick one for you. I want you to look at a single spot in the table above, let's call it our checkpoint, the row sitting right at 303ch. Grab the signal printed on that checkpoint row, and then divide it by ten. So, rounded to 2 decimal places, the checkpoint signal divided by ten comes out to 0.99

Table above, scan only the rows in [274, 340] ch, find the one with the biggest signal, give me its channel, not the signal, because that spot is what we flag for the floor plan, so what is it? 331 ch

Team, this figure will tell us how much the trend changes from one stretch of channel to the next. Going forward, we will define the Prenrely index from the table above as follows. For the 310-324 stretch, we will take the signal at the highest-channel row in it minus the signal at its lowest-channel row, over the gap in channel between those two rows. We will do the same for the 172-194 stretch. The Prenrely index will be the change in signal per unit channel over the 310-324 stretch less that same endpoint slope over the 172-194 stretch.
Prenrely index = 0.02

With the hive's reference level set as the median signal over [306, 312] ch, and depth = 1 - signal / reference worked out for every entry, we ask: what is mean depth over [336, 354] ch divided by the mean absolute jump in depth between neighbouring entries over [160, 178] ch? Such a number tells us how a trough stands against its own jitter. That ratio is 0.85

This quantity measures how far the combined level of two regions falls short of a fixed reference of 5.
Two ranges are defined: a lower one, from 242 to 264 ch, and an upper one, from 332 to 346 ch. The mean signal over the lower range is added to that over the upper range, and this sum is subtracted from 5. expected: -13.1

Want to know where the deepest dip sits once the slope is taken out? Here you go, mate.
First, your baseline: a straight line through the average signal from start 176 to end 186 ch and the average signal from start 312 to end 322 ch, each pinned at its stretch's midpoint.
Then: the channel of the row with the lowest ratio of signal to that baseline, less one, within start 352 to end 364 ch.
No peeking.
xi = 357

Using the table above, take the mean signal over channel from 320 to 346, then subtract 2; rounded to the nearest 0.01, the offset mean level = 8.08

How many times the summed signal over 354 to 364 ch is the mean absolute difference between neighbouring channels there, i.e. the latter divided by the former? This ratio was 0.0056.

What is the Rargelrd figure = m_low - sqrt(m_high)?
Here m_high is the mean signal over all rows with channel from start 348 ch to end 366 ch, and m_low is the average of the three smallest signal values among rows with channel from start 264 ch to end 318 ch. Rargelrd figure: 6.4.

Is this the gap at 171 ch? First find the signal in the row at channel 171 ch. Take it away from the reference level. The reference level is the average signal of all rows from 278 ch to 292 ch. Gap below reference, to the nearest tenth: -2.5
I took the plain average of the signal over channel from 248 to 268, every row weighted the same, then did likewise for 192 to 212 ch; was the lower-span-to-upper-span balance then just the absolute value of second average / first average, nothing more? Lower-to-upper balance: 1.23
